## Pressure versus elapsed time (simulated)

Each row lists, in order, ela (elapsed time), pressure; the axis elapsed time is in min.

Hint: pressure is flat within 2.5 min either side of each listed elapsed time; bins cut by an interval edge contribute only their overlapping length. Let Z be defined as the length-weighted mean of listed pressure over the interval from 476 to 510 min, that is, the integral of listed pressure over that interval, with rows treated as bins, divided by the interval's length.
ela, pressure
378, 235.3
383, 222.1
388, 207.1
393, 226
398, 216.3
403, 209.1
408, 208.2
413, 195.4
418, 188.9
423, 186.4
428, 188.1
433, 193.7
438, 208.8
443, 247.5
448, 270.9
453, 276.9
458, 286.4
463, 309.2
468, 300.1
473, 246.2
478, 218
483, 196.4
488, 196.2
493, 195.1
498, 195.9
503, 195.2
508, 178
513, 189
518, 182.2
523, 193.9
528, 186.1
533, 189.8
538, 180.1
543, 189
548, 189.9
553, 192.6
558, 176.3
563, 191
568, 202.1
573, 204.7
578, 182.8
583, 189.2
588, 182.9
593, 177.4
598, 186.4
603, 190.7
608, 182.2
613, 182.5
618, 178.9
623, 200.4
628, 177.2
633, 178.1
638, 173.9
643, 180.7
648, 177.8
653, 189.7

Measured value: 196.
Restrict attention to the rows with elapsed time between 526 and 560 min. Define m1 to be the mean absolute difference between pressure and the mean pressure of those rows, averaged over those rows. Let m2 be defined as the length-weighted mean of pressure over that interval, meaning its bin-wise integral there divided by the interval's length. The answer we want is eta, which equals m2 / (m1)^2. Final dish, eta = 9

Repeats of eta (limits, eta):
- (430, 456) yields 0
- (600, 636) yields 4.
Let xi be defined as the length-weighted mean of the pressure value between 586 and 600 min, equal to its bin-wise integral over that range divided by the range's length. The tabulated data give 182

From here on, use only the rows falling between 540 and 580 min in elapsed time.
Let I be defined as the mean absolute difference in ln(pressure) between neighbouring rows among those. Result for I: 0.053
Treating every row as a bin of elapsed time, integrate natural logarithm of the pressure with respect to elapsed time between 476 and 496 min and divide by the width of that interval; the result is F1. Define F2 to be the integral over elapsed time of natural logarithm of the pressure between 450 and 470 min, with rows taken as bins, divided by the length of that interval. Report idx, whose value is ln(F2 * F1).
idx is 3.40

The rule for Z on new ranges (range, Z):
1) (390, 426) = 204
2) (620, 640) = 183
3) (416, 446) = 204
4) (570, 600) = 187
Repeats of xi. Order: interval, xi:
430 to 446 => 217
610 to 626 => 187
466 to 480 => 254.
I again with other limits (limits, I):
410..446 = 0.055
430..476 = 0.087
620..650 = 0.041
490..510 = 0.033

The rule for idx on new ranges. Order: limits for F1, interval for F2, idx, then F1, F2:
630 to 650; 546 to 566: 3.30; 5.179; 5.234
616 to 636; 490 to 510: 3.31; 5.211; 5.254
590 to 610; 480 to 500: 3.32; 5.216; 5.280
